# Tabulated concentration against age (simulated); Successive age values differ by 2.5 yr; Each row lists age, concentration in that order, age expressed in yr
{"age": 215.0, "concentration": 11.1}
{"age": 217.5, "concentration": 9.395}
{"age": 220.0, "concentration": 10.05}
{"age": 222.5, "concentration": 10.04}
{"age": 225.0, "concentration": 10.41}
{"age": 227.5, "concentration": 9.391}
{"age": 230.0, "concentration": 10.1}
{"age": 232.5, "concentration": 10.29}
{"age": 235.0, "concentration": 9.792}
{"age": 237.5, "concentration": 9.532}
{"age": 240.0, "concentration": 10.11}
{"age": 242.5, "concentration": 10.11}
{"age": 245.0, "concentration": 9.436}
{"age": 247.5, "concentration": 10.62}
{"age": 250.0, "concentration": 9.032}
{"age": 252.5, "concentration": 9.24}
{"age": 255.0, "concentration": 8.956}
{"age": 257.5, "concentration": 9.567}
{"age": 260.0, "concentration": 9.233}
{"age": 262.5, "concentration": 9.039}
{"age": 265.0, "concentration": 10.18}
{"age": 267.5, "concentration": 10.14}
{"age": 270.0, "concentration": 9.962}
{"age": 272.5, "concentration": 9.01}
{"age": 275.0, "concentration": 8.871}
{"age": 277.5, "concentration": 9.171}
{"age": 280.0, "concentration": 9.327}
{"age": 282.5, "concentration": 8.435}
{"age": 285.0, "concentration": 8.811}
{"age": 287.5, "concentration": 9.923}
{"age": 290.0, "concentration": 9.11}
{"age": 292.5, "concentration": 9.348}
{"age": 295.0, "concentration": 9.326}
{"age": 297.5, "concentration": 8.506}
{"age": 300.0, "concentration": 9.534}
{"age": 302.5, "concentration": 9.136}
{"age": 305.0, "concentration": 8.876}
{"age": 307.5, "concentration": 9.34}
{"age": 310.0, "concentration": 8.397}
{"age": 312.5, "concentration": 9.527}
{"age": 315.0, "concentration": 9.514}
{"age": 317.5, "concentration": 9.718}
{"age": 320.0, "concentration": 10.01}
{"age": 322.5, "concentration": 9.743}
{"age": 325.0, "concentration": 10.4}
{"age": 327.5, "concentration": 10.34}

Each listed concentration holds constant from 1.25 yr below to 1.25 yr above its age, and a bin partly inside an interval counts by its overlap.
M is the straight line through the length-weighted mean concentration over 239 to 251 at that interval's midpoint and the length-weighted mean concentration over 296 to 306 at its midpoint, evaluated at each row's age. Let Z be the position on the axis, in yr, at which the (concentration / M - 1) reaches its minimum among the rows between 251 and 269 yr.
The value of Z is 255.0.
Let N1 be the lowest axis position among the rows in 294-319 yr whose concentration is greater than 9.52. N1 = 300.0 yr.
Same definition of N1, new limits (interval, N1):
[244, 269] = 247.5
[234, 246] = 235.0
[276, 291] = 287.5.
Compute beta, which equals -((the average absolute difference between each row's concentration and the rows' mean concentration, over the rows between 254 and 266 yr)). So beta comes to -0.383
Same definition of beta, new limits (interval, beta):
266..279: -0.496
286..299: -0.348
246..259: -0.488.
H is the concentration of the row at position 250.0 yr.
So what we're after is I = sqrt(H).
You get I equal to 3.01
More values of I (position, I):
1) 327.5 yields 3.22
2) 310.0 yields 2.90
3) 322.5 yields 3.12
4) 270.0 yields 3.16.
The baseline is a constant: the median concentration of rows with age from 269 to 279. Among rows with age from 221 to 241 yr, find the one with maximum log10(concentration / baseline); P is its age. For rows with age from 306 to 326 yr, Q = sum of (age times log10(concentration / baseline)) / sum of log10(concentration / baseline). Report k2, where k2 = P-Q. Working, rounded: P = 225.0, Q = 321.4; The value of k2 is -96.4 yr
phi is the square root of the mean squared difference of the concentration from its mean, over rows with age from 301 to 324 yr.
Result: 0.467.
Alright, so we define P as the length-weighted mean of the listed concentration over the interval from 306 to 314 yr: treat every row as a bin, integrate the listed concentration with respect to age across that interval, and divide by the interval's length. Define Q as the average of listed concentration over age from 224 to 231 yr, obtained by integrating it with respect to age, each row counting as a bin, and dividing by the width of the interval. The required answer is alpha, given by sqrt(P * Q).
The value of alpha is 9.51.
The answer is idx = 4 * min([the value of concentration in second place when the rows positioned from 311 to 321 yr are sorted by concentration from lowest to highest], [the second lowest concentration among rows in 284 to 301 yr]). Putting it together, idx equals 35.2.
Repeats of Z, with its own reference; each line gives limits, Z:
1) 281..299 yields 282.5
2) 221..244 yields 227.5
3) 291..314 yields 297.5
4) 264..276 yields 275.0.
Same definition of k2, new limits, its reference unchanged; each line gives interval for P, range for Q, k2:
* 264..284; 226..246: 28.8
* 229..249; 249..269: -17.0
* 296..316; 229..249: 61.1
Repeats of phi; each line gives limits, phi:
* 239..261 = 0.536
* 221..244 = 0.319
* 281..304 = 0.454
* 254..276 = 0.503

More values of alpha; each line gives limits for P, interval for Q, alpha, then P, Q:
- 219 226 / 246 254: 9.88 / 10.2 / 9.6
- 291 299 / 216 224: 9.47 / 9.1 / 9.9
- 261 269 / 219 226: 9.97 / 9.8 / 10.2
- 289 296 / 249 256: 9.17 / 9.3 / 9.1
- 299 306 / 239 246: 9.53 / 9.2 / 9.9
